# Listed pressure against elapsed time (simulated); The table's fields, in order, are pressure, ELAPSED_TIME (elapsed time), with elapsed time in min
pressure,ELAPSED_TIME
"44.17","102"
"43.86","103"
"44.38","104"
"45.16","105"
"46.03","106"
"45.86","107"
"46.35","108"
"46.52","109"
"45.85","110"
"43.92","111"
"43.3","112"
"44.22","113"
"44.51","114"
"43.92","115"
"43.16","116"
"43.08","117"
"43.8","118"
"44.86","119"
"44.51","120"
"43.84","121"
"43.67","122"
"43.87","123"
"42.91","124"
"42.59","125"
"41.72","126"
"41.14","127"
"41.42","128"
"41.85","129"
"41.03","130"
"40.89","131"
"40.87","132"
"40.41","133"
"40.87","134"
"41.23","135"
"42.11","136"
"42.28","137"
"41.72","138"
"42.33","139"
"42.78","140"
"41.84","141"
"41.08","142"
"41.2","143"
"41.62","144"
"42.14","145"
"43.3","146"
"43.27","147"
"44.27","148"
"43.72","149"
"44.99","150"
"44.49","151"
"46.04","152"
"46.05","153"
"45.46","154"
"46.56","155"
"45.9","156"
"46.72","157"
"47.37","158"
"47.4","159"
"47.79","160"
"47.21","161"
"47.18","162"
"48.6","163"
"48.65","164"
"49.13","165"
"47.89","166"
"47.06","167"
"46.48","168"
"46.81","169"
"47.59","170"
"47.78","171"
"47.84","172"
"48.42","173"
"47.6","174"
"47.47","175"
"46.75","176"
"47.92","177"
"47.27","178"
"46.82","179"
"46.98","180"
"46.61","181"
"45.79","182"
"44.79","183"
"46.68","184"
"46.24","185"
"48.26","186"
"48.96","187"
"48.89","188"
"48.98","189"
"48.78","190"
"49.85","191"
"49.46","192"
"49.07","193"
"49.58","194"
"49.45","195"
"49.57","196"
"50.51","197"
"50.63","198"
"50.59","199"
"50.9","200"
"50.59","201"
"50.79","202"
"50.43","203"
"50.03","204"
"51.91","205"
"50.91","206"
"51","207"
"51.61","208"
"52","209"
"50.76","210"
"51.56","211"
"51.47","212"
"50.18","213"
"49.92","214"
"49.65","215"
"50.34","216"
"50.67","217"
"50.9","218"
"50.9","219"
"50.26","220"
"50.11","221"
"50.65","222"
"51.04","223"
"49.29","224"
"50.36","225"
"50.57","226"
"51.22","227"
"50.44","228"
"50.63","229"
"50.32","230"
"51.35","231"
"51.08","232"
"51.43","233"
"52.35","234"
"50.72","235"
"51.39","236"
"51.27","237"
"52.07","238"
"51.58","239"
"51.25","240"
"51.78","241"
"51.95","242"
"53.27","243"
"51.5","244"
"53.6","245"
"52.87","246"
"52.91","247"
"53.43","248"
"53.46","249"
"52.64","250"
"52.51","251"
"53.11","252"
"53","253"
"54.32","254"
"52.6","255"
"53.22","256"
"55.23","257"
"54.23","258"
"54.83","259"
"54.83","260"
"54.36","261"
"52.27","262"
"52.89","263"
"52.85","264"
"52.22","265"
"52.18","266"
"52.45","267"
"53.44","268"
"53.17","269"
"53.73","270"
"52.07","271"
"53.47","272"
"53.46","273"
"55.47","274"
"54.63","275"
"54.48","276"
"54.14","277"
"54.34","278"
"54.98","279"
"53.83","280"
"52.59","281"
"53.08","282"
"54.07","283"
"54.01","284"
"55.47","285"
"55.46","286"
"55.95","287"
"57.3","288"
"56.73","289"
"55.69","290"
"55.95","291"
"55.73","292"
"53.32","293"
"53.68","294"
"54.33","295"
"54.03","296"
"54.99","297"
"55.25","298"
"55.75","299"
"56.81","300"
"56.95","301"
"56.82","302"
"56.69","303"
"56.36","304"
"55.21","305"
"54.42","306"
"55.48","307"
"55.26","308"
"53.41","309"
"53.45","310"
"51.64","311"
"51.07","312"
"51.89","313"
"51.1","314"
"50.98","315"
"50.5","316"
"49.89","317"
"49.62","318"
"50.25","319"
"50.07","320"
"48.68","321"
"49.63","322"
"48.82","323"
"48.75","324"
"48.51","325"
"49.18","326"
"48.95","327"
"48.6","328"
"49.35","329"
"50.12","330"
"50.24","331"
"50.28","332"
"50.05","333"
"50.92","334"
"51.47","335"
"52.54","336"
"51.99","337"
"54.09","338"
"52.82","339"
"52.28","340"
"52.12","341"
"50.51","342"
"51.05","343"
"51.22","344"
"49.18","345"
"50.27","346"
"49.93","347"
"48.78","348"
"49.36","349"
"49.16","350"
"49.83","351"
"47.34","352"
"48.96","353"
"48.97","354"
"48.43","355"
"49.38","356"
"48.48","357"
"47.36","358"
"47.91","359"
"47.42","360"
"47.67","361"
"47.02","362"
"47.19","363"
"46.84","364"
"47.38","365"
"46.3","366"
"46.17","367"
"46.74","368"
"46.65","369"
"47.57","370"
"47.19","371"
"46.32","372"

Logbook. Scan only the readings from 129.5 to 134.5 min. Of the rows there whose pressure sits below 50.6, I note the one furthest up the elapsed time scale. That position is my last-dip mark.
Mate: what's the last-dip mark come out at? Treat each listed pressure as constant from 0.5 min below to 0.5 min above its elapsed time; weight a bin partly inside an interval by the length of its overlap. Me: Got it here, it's 134 min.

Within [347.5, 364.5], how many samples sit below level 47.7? 7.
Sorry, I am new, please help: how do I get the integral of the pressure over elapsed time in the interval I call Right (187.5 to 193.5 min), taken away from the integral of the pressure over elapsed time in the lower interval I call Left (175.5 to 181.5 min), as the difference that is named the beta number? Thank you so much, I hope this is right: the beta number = -13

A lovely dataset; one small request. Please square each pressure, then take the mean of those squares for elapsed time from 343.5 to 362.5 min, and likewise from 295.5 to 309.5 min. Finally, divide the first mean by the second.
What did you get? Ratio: 0.8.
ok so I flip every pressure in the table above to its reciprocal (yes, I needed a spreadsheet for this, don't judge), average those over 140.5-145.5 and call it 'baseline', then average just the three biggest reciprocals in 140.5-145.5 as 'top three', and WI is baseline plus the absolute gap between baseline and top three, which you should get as 0.0242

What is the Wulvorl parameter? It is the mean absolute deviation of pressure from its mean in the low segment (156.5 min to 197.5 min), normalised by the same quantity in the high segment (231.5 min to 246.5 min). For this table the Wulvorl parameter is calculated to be 1.5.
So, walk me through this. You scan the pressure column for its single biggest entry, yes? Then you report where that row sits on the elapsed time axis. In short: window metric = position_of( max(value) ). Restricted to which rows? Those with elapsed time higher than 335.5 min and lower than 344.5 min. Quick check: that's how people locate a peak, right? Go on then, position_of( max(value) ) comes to 338 min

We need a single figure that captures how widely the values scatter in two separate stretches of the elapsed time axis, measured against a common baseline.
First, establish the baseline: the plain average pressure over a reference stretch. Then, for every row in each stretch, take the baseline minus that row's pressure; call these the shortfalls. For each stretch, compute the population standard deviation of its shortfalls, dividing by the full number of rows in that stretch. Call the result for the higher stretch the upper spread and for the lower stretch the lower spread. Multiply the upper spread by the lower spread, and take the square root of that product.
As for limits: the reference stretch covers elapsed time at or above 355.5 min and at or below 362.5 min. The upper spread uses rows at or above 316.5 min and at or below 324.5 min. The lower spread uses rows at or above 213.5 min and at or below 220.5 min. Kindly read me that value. 0.51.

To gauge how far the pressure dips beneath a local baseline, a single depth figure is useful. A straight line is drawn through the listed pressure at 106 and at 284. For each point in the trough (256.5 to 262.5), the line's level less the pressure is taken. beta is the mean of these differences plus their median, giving -3.0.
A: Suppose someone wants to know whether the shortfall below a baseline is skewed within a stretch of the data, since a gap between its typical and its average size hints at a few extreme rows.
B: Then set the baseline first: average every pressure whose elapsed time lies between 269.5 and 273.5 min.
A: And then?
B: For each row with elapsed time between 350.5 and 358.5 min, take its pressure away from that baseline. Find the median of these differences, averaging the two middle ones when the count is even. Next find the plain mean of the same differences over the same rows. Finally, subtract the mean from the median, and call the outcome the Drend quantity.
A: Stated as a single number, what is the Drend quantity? -0.13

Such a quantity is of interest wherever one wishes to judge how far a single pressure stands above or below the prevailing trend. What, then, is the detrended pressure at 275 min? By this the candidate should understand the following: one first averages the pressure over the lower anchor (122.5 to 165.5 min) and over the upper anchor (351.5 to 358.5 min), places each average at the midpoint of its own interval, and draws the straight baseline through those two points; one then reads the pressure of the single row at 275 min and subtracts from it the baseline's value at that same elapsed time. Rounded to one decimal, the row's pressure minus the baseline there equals 8.0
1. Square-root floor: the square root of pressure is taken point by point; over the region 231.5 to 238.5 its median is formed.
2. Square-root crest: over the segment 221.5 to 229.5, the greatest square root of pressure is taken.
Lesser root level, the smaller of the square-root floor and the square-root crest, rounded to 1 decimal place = 7.2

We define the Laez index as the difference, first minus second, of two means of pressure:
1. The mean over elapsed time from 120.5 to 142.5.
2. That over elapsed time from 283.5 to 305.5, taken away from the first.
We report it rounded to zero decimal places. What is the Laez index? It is -14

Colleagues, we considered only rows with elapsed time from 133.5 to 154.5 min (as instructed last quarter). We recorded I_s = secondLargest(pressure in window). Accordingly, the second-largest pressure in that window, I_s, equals 46.04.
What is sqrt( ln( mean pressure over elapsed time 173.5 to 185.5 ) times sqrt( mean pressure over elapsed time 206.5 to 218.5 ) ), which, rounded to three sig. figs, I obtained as 5.24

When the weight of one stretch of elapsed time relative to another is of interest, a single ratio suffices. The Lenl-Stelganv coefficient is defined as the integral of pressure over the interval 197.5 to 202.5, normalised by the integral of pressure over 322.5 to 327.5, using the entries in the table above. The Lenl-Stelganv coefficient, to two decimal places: 1.04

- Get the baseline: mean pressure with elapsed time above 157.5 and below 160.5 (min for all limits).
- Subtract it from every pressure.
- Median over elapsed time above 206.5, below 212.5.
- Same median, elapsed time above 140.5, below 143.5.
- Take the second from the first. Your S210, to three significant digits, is 10.3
